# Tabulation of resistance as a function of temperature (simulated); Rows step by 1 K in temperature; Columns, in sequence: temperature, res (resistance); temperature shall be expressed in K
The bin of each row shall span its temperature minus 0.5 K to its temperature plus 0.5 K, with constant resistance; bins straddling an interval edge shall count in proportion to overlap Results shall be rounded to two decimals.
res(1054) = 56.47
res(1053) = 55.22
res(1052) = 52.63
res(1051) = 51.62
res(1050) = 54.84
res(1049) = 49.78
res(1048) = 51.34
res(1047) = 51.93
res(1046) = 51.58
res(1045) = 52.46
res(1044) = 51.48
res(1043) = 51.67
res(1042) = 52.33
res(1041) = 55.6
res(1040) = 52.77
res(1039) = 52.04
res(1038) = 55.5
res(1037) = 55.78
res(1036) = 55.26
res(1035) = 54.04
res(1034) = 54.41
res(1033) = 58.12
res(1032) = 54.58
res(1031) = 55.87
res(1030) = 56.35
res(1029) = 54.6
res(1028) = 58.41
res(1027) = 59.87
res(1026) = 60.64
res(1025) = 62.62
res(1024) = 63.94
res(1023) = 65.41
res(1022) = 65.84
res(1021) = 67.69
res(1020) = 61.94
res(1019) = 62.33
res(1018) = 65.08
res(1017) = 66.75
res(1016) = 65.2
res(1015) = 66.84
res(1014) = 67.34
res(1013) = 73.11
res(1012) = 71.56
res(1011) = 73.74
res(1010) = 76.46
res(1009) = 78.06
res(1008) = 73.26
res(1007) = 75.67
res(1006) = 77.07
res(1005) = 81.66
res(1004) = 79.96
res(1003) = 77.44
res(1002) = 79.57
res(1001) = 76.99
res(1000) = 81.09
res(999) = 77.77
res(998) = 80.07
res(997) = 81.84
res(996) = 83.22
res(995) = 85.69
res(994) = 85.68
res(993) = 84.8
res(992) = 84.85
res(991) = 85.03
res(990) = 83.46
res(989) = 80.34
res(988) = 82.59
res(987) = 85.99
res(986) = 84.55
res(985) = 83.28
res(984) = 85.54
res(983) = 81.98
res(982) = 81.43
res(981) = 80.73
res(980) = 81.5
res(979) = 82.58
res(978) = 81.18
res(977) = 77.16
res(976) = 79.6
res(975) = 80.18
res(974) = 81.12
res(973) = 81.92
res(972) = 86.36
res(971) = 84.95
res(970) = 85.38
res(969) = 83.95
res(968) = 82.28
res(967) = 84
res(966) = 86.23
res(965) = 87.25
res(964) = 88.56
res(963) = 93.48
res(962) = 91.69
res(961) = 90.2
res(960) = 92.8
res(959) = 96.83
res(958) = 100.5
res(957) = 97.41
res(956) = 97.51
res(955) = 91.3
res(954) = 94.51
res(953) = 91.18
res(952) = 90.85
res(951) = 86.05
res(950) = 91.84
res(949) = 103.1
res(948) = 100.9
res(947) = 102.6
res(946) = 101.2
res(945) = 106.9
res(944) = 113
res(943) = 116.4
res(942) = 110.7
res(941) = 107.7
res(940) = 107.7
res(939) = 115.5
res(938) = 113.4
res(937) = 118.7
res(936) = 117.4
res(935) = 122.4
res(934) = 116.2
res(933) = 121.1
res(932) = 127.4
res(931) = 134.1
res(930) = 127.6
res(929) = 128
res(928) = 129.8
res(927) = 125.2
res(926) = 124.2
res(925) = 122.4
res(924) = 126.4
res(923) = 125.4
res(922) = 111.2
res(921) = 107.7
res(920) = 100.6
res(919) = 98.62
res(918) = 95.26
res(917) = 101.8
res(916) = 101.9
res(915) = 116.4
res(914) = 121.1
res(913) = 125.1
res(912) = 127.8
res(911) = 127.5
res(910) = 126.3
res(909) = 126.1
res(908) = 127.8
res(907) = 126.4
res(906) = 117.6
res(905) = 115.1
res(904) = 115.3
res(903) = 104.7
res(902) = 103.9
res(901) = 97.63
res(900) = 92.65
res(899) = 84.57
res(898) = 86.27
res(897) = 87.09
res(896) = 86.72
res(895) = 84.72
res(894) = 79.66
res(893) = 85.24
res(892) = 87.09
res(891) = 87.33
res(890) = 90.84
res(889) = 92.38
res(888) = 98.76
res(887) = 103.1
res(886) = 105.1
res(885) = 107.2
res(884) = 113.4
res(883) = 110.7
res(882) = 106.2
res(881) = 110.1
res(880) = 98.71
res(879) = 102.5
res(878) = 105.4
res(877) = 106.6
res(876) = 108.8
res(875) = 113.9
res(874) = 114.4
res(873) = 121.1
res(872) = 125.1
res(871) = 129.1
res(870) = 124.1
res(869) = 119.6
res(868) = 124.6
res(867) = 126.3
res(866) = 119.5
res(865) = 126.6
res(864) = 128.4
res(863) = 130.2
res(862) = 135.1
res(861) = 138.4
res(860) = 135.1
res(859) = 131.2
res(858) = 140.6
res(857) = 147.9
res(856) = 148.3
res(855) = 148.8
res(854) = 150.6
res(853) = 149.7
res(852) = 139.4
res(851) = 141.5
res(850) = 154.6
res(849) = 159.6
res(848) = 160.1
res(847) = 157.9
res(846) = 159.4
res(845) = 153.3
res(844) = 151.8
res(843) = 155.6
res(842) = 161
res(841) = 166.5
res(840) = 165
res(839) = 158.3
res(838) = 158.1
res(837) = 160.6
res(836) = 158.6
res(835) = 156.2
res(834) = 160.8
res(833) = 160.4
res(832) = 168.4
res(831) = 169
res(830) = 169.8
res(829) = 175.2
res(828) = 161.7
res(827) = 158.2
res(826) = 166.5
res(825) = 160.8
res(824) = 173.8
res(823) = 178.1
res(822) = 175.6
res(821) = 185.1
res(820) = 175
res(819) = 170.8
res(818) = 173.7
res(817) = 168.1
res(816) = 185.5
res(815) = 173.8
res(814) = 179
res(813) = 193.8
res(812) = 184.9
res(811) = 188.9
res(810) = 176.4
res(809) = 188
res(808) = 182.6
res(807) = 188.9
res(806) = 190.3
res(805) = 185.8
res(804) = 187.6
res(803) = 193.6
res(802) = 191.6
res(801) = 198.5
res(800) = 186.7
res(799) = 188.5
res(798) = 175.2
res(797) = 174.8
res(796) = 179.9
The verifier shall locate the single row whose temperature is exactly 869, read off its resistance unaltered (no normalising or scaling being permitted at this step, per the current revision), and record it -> 119.60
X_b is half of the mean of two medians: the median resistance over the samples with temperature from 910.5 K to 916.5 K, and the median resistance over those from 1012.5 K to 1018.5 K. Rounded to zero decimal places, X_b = 47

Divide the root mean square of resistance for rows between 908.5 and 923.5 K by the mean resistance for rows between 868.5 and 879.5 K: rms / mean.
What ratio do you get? 0.99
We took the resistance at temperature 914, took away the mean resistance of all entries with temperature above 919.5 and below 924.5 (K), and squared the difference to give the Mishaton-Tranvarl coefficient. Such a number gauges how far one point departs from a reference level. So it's 47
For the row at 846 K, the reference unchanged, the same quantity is 2038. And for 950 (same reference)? 503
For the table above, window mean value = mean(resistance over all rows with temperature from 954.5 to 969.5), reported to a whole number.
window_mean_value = 91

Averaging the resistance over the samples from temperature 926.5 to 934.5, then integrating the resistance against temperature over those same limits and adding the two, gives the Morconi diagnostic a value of 1136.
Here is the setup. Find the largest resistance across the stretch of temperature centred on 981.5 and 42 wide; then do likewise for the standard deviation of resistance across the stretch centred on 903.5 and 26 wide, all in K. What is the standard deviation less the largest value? -76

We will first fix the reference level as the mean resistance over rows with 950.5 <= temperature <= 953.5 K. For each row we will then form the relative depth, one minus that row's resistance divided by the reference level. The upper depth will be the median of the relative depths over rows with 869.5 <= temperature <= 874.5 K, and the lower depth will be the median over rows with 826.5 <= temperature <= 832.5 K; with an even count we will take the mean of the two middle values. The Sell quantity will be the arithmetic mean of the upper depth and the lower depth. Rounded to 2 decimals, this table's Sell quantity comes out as -0.64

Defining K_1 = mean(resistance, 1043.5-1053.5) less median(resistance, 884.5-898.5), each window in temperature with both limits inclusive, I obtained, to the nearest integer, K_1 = -35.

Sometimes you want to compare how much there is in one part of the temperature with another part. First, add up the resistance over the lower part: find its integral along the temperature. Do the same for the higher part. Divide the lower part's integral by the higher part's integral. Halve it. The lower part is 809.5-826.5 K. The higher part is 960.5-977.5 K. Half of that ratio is 1.0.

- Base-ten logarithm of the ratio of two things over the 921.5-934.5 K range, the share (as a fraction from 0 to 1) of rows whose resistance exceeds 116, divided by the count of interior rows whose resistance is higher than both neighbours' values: -0.5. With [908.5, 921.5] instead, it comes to -0.3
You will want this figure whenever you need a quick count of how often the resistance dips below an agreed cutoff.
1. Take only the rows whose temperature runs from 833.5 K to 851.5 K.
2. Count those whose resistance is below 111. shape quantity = 0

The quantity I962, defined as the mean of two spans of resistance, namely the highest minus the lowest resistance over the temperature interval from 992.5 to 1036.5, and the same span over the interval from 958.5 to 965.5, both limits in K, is 21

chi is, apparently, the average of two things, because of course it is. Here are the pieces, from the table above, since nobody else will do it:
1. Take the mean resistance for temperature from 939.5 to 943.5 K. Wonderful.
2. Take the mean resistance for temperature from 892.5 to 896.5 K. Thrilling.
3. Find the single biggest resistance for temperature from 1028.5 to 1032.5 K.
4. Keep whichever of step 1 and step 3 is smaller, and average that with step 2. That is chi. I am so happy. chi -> 70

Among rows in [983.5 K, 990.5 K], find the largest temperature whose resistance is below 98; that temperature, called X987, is 990 K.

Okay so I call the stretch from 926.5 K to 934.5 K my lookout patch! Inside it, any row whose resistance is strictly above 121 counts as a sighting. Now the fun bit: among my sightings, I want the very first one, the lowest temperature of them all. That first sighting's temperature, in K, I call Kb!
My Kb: 927 K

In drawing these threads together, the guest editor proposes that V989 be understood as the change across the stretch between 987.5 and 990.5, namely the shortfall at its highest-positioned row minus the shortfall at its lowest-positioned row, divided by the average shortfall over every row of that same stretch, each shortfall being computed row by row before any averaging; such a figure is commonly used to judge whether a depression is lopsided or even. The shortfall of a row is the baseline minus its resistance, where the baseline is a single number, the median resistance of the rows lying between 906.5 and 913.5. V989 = 0.0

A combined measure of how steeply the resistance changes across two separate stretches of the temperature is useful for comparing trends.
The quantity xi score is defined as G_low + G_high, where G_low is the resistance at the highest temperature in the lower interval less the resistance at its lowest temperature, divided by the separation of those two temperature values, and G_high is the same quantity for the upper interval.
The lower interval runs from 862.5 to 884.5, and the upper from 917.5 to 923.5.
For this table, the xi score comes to 5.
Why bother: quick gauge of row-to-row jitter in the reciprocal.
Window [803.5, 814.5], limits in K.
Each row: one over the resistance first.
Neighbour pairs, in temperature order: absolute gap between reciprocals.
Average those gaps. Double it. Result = 0.0004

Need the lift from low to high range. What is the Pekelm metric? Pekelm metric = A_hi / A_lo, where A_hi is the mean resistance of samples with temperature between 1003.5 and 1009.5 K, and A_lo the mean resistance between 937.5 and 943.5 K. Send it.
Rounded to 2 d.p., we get 0.69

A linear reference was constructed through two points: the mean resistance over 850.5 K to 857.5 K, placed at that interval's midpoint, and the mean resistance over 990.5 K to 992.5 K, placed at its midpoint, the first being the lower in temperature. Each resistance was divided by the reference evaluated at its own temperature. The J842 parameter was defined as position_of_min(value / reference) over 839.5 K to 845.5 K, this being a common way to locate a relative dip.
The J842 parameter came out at 844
